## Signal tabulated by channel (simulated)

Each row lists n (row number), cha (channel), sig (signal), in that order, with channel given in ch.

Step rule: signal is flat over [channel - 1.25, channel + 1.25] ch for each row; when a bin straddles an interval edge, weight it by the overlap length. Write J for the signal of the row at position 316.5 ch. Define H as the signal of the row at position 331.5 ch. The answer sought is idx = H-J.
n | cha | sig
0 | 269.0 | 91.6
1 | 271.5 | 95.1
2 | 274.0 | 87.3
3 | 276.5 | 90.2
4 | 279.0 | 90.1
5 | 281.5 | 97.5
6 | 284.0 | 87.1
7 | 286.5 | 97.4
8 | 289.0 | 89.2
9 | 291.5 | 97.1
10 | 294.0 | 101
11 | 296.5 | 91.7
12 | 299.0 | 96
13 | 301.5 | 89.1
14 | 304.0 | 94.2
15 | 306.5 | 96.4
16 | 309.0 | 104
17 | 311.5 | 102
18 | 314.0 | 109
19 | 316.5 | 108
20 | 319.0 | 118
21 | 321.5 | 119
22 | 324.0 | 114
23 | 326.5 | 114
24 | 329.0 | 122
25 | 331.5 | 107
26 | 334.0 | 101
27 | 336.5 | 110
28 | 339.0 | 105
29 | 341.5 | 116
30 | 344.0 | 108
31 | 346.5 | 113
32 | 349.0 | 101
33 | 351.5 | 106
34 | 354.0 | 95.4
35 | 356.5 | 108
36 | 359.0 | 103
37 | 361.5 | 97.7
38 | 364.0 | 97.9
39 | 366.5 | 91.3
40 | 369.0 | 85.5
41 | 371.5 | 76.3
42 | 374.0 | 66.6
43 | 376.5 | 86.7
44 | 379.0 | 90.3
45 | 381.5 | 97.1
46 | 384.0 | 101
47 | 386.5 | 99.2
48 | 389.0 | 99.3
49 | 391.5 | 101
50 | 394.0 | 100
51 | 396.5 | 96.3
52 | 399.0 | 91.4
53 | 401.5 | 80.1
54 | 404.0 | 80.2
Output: -1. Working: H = 107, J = 108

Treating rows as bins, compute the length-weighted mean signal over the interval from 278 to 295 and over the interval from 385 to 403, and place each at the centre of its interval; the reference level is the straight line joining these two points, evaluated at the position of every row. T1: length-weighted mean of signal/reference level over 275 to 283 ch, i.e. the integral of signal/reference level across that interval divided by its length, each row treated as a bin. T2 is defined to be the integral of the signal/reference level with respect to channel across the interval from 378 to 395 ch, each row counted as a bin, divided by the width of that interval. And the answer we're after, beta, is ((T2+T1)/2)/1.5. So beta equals 0.67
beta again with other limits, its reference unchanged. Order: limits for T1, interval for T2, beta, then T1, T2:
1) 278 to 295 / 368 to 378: 0.61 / 1.00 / 0.83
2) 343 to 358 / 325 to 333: 0.77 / 1.11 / 1.20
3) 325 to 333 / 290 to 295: 0.75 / 1.20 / 1.05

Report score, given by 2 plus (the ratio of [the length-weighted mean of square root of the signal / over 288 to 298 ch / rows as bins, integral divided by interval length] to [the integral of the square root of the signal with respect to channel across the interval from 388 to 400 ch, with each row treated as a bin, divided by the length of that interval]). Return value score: 2.99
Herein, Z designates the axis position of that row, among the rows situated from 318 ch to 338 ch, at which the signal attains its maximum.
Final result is 329.0 ch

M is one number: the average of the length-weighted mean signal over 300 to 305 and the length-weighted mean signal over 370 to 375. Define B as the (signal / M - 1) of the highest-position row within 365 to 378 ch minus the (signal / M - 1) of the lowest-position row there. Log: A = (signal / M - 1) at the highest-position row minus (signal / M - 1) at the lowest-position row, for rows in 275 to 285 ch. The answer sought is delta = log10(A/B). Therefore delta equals -0.2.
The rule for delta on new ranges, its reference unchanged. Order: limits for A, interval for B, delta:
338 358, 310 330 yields -0.8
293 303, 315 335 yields 0.2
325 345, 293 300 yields 0.1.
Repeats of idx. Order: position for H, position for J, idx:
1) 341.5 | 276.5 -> 26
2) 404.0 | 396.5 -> -16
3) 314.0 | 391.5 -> 8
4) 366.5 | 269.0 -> 0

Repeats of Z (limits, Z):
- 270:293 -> 281.5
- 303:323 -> 321.5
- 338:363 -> 341.5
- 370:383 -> 381.5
